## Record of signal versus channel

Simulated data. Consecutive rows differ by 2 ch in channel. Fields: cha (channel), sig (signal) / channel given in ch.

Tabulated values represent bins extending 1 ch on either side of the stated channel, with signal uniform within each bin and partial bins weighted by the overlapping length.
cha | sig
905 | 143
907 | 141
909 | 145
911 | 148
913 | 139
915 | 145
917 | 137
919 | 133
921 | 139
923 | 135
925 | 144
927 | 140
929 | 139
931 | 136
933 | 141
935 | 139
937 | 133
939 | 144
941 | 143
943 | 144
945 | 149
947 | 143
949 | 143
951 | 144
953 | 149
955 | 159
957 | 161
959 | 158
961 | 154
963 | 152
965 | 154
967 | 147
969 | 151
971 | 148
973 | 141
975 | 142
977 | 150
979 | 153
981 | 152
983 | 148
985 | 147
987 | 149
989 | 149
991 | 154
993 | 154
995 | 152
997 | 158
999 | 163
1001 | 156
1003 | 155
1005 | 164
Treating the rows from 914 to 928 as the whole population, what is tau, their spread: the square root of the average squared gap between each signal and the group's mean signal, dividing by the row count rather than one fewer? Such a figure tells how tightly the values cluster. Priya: 4.1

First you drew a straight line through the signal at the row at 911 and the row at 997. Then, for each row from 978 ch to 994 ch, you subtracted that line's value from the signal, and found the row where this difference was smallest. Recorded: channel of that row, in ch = 985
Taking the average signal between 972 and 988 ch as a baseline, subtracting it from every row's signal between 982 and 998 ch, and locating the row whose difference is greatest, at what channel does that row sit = 997 ch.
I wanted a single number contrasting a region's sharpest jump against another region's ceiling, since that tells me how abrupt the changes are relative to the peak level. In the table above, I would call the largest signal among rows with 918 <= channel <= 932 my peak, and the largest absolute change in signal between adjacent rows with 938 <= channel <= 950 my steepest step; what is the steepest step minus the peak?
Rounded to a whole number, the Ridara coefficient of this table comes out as -138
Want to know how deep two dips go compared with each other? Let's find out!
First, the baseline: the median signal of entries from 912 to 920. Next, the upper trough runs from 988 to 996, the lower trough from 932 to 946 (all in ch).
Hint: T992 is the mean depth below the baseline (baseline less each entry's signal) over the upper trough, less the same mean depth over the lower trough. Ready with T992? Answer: -10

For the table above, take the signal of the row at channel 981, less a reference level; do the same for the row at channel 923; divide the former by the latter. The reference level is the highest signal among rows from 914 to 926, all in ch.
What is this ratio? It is -1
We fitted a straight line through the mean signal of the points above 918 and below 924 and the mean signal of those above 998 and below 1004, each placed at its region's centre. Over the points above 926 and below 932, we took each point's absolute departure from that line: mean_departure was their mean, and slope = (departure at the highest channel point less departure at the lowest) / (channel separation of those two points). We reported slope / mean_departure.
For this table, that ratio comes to 0.0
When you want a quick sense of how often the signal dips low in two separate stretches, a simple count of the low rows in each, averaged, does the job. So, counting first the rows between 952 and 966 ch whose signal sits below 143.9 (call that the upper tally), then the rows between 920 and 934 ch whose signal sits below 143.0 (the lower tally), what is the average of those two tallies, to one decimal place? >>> 3.0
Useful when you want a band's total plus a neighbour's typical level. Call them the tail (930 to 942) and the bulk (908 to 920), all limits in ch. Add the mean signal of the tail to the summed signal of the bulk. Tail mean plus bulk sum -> 986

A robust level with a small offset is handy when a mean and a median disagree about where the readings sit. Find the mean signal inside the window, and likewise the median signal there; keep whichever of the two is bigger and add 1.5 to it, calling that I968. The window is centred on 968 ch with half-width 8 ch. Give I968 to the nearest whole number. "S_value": 151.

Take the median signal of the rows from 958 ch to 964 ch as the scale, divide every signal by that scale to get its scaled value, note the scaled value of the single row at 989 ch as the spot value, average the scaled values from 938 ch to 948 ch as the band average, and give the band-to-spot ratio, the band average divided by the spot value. 0.97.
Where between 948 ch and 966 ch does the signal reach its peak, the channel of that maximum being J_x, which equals 957 ch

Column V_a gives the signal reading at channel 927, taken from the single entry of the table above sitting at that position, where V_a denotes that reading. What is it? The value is 140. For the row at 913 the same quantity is 139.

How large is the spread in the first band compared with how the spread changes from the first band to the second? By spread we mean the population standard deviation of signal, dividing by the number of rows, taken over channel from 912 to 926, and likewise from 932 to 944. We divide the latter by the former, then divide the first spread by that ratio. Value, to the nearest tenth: 4.3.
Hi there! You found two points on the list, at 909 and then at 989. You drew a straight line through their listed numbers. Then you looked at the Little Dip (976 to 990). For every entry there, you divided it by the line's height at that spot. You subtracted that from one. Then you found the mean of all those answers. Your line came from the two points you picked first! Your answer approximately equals -0.01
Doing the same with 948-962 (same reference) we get -0.04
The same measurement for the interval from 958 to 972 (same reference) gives -0.03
